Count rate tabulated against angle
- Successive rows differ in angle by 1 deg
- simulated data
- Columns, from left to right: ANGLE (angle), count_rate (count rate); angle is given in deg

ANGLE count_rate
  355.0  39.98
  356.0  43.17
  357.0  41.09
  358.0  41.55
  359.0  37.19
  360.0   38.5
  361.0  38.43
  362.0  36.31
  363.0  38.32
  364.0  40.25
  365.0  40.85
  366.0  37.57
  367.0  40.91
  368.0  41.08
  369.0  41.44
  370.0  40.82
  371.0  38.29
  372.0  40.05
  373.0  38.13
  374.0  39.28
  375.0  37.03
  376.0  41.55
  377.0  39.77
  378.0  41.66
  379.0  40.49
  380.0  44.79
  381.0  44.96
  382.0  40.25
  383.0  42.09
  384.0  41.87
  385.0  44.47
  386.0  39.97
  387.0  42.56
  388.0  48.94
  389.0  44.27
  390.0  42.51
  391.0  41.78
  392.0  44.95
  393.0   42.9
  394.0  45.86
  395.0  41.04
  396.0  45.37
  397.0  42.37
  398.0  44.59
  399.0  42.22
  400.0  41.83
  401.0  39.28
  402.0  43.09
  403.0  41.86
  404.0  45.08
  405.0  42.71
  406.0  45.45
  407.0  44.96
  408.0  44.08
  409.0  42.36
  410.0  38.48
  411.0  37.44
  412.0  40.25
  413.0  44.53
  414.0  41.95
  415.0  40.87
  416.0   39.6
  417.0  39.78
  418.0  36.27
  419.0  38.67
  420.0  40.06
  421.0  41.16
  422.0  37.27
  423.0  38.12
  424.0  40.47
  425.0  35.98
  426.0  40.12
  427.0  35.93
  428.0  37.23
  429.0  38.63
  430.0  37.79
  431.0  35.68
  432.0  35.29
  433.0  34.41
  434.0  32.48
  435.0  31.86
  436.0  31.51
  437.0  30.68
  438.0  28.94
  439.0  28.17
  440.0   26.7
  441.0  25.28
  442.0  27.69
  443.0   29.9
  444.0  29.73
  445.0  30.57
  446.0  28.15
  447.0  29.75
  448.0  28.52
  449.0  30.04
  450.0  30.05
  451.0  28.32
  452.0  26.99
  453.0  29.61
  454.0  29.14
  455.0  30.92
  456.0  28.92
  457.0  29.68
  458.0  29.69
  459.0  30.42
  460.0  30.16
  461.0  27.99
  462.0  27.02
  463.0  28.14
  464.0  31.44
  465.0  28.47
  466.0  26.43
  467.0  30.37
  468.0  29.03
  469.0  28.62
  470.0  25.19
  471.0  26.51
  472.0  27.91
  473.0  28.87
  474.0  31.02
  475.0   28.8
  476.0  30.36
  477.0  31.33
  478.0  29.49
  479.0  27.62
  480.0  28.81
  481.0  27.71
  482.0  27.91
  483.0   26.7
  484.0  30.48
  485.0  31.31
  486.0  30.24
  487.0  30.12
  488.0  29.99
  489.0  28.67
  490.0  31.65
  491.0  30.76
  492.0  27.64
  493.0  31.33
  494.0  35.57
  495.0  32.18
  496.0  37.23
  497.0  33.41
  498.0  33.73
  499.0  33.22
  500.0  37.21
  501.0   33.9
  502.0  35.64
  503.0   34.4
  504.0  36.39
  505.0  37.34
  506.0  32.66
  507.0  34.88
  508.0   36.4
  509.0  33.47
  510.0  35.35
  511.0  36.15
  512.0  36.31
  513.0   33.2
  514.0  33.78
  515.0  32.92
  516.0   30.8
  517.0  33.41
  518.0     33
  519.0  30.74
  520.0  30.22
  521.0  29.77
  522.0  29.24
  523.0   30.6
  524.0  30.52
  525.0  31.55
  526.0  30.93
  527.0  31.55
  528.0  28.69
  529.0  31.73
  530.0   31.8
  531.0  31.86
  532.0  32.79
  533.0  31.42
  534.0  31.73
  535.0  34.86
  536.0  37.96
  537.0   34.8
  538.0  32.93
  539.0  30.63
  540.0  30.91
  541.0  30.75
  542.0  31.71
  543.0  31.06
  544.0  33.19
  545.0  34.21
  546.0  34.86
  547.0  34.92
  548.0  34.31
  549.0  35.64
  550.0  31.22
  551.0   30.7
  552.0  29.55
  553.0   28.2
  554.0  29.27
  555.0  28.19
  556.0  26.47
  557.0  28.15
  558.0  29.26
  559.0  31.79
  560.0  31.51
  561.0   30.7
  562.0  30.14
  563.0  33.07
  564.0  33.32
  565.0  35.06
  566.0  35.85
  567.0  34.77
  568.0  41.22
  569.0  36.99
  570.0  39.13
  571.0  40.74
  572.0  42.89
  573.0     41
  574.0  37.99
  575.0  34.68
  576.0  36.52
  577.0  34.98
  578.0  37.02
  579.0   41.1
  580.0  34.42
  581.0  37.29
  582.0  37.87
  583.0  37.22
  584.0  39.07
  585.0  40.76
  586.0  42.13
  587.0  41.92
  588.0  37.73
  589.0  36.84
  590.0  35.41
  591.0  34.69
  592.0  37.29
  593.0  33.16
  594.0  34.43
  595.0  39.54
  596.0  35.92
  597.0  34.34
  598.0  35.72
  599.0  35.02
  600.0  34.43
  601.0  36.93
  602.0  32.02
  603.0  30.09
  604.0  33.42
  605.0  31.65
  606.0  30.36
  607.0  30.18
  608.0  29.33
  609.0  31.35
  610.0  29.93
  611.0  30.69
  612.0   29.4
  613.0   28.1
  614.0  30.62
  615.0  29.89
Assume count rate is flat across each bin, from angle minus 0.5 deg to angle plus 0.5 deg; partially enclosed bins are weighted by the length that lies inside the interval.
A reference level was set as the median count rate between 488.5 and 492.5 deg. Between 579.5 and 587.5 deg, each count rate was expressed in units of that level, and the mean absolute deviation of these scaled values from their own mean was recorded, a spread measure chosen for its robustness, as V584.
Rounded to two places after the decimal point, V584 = 0.07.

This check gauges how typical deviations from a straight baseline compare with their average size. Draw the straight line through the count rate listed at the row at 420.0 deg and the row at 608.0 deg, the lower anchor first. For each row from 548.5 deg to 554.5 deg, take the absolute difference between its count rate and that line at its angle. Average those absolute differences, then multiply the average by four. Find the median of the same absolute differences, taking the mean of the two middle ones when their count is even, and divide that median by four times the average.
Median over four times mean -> 0.27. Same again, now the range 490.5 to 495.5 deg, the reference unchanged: 0.26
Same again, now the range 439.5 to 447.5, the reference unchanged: 0.24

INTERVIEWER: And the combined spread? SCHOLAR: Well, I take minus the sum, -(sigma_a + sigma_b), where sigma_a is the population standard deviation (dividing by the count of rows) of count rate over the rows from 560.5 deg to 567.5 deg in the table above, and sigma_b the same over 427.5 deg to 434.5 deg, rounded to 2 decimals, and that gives -3.99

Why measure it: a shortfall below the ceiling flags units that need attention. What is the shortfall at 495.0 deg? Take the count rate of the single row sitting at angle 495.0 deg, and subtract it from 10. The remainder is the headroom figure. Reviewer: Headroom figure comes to -22.2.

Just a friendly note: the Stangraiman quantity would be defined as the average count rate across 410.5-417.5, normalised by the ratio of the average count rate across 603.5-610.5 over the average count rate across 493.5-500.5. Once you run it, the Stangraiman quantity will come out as 46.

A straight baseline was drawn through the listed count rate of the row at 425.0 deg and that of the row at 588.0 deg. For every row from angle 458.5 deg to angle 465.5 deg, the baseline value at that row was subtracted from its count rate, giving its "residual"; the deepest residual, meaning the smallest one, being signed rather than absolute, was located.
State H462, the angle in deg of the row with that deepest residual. 462.0 deg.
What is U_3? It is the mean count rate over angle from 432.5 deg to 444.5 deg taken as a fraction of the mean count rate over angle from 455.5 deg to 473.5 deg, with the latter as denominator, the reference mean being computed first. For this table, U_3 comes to 1.04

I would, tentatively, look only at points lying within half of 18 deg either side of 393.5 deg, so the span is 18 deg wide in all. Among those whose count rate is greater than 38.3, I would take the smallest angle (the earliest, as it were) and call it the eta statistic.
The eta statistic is 385.0 deg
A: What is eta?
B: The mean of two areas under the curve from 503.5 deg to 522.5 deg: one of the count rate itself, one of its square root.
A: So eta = 373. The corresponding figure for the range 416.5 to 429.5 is 290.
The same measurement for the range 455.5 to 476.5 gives 359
